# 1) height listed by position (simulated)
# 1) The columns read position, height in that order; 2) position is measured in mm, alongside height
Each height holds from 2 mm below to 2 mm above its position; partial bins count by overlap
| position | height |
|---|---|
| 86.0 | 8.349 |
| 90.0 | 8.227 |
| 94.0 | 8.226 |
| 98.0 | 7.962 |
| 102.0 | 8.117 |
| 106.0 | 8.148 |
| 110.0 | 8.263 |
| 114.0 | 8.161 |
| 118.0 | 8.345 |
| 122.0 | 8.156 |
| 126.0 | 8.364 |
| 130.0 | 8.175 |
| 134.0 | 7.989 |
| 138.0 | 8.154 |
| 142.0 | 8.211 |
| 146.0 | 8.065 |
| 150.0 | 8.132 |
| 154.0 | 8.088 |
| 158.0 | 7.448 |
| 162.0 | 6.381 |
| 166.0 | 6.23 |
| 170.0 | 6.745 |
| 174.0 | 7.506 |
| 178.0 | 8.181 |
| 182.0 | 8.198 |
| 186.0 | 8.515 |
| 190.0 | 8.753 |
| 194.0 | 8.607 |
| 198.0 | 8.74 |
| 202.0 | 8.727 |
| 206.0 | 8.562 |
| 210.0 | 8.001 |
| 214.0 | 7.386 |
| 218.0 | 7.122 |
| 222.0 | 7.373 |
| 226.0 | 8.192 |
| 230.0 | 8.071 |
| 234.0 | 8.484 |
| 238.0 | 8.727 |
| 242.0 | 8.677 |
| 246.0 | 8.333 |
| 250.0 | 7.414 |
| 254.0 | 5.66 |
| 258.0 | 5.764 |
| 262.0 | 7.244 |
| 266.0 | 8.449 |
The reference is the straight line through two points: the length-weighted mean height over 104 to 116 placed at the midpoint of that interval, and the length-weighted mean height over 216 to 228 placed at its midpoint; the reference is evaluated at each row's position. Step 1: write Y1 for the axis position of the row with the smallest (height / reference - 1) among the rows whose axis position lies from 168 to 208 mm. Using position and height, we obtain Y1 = 170.0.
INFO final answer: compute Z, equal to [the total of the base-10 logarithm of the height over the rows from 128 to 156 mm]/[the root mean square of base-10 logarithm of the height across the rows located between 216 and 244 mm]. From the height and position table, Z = 7.01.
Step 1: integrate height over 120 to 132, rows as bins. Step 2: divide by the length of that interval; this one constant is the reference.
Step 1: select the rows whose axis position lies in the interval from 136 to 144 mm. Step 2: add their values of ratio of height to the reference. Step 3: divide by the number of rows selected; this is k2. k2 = 0.99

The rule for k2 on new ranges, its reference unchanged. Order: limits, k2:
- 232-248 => 1.04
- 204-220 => 0.94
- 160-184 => 0.88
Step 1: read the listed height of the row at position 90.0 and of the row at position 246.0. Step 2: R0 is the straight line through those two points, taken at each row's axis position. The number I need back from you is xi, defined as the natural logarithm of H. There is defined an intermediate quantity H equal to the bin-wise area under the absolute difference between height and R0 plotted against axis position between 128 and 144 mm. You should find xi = 0.7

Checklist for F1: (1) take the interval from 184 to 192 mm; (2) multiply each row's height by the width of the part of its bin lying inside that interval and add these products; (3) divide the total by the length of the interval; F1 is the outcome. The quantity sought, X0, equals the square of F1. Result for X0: 74.5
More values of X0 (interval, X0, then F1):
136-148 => 66.3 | 8.14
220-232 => 62.1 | 7.88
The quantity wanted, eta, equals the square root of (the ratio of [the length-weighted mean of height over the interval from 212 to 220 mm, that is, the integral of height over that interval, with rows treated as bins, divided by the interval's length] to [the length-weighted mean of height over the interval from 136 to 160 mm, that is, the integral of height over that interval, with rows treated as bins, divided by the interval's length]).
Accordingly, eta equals 0.95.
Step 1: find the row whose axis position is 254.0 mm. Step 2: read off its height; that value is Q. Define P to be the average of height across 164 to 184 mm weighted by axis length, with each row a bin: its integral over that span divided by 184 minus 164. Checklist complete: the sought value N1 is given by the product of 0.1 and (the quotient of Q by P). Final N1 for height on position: 0.077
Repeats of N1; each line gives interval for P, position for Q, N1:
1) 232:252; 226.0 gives 0.098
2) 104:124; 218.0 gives 0.087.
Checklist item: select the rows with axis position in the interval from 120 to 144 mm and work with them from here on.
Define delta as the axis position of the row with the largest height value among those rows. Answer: 126.0 mm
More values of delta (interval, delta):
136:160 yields 142.0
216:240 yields 238.0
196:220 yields 198.0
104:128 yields 126.0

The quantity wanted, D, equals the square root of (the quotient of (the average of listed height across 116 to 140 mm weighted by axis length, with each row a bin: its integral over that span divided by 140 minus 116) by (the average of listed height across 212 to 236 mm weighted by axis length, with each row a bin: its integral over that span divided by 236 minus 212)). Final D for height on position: 1.027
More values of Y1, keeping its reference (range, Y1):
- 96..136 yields 98.0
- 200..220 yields 218.0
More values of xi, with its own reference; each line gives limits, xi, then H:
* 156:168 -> 2.9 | 19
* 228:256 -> 2.9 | 19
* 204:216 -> 1.8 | 6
